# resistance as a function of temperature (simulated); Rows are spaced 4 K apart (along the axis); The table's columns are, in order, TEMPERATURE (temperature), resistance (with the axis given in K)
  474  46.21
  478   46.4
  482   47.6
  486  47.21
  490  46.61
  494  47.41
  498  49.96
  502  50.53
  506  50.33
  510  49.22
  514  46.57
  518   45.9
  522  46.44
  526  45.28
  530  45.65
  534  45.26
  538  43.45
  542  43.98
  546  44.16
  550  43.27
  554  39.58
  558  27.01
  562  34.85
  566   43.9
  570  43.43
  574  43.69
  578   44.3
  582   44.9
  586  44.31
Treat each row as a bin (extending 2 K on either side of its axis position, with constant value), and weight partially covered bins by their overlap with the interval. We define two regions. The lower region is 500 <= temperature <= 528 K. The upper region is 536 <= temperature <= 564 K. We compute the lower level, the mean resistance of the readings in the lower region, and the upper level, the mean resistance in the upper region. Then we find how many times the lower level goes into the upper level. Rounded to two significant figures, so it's 0.83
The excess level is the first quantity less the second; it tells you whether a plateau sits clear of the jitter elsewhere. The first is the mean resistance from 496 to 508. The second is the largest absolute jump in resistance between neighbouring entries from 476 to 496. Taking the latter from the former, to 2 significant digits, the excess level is 49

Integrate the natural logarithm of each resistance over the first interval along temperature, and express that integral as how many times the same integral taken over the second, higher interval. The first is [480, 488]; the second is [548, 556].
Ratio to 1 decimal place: 1.0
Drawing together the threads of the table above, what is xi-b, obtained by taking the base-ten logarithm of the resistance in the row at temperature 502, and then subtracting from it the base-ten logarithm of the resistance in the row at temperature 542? 0.060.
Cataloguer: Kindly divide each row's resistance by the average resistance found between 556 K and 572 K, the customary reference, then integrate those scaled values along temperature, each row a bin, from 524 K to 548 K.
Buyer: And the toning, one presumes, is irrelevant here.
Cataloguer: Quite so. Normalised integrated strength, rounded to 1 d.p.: 28.7 K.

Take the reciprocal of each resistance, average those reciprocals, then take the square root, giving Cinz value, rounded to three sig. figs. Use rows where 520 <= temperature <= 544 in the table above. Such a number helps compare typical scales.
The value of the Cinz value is 0.149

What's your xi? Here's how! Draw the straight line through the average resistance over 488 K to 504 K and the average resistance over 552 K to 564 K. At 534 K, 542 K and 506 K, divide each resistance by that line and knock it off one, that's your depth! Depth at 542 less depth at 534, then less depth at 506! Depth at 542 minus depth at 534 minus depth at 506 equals 0.064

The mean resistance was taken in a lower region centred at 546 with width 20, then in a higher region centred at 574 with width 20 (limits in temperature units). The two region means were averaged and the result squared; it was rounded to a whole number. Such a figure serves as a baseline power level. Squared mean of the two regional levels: 1889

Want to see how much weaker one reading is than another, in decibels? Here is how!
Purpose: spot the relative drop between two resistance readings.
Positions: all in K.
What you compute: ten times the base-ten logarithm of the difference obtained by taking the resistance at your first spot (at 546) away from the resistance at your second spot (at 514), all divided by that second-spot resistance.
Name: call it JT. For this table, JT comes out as -12.9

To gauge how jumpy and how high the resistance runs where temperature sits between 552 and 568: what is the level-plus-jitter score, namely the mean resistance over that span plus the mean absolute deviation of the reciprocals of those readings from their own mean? 36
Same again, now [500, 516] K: 49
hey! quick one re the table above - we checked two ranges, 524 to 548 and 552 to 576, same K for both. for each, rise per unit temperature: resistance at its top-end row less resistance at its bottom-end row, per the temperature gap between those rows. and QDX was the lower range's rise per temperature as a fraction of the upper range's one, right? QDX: -0.3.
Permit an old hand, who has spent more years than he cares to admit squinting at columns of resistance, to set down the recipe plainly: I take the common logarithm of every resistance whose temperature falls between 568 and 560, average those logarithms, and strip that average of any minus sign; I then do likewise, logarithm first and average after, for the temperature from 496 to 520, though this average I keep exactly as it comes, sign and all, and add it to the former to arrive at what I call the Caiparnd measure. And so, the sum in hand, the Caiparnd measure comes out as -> 3.28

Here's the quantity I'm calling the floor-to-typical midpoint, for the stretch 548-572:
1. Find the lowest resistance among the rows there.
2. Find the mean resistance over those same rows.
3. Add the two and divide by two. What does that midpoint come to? 32.8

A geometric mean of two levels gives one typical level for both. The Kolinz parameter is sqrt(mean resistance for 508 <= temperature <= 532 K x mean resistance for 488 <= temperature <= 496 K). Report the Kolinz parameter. 46.8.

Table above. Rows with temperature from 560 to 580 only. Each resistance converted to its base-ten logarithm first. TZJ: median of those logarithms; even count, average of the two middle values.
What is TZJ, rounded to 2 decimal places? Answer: 1.64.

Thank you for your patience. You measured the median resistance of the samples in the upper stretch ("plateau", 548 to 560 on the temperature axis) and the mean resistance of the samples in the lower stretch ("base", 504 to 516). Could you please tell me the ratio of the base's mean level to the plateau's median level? 1.23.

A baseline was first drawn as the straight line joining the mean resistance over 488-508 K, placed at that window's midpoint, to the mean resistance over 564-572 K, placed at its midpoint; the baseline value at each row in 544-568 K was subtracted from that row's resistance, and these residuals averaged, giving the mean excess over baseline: -5.8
